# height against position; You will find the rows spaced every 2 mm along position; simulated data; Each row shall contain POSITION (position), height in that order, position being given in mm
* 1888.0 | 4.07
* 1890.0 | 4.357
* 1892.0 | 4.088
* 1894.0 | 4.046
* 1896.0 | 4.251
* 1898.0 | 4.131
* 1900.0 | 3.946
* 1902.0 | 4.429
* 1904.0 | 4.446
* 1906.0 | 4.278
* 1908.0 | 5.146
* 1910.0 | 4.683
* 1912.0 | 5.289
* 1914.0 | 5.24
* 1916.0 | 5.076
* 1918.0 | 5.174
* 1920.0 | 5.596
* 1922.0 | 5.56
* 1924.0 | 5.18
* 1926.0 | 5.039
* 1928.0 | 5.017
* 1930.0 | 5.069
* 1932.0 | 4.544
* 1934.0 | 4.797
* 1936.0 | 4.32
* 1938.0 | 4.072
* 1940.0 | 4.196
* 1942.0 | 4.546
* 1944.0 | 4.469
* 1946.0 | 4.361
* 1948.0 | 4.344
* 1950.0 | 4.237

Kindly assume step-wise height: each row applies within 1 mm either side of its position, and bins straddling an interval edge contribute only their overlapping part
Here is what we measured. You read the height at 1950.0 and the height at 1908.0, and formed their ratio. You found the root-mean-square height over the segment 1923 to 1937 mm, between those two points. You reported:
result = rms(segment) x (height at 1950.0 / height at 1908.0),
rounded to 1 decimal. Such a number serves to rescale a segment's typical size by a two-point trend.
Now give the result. 4.0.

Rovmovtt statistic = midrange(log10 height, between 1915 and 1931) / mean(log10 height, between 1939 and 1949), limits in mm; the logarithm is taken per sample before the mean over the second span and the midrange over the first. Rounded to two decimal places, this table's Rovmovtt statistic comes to 1.13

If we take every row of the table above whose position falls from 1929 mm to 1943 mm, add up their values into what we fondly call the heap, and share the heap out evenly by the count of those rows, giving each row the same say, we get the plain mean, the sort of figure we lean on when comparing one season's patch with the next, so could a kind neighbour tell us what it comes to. 4.5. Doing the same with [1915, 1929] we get 5.2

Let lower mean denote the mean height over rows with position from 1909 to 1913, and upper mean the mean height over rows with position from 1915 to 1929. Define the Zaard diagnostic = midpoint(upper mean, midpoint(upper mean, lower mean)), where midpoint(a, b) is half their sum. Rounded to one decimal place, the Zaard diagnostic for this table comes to 5.2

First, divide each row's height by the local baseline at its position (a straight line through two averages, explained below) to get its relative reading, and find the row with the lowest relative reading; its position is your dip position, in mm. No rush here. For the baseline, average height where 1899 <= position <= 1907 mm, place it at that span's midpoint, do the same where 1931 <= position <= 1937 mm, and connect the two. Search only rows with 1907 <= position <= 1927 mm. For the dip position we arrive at 1910.0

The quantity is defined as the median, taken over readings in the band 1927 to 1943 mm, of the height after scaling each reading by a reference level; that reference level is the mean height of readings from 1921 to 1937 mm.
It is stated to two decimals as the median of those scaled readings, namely 0.92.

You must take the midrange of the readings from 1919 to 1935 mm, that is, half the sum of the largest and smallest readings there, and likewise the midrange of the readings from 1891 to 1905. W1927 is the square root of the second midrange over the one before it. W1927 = 0.91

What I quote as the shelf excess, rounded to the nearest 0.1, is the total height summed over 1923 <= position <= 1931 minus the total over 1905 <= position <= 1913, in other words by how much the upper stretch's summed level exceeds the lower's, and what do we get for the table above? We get 0.9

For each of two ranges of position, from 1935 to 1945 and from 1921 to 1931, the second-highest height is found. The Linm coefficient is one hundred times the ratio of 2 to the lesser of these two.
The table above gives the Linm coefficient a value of 44.8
